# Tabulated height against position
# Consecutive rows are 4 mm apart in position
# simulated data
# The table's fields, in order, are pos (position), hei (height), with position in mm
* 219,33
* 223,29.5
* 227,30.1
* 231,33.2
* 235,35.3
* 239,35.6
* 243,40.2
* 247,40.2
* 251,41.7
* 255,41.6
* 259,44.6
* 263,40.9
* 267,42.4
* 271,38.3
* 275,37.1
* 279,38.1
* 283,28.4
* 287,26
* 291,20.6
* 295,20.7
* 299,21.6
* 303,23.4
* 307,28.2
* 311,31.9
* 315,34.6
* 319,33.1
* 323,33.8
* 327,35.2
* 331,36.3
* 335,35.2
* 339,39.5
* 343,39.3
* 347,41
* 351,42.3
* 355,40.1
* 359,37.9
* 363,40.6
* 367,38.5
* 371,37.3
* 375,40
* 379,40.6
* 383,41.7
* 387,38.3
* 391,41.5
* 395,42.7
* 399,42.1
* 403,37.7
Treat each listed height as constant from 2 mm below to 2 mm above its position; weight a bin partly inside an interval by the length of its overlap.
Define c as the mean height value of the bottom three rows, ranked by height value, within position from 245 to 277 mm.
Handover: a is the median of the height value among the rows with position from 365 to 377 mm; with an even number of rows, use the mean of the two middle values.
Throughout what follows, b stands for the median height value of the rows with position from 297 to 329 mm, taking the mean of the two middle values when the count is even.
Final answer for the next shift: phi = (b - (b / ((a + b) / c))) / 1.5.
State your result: 9.9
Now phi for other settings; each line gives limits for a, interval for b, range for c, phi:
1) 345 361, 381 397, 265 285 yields 16.1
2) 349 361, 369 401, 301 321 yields 18.0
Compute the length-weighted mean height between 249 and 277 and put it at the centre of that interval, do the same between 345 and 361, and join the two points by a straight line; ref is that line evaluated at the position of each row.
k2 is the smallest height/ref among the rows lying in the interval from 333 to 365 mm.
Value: 0.87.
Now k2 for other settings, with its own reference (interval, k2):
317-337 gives 0.82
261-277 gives 0.91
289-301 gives 0.51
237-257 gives 0.87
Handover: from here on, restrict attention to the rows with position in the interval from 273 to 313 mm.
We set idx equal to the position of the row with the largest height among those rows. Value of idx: 279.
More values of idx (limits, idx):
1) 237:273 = 259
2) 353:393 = 383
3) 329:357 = 351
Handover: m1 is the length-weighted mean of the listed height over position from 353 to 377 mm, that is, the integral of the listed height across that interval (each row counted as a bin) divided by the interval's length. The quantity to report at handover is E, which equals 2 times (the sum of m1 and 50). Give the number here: 178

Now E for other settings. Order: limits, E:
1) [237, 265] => 181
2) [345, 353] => 183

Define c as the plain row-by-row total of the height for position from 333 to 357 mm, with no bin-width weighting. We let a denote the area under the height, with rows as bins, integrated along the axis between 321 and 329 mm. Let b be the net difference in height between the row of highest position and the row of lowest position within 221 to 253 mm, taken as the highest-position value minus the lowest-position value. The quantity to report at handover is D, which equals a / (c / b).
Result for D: 14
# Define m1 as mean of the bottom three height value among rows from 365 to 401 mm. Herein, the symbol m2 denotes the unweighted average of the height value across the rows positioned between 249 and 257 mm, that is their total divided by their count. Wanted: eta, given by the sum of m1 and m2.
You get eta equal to 79.7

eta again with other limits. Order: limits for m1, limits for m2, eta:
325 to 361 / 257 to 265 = 78.3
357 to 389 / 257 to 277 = 78.5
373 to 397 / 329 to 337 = 75.4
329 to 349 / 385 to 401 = 78.1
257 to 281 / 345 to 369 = 77.9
